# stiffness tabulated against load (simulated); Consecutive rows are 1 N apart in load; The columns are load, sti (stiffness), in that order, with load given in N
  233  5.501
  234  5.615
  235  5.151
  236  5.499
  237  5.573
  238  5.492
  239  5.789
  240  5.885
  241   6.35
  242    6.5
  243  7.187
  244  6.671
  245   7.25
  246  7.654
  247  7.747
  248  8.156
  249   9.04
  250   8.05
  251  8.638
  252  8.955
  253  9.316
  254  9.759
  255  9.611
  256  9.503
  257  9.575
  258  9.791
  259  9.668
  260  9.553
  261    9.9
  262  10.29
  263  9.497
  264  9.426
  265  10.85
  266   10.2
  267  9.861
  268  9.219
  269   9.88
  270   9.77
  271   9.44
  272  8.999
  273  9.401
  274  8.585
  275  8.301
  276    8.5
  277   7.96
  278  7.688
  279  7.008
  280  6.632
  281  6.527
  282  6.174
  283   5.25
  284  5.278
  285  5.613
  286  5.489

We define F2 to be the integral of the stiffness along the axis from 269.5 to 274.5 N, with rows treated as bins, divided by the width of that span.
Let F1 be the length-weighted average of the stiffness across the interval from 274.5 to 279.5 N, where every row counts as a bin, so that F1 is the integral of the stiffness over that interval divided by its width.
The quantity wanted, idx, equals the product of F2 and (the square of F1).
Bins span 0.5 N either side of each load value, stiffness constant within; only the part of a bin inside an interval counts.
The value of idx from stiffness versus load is 575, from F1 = 8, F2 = 9.2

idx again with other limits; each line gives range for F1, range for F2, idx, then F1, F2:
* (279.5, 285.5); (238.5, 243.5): 222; 6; 6.3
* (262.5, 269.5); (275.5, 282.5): 699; 10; 7.2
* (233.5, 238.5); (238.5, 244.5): 191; 5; 6.4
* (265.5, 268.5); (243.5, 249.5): 739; 10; 7.8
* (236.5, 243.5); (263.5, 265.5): 379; 6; 10.1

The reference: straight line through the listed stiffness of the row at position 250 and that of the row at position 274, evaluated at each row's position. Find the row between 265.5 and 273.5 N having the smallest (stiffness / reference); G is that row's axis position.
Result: 272 N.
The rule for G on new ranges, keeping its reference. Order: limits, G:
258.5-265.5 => 264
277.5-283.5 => 283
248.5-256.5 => 250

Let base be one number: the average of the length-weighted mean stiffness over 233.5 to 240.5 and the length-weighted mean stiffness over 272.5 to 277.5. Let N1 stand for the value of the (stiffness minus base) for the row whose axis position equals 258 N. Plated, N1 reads 2.73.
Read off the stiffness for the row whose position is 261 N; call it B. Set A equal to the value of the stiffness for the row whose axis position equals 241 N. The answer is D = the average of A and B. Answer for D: 8.1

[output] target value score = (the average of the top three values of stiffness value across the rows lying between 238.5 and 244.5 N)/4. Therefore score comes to 1.70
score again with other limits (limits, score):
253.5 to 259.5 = 2.43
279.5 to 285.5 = 1.61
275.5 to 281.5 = 2.01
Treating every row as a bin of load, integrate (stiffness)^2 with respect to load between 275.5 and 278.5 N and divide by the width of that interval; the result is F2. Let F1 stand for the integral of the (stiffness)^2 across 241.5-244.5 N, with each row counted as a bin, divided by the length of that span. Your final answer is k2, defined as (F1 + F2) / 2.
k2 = 56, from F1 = 46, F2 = 65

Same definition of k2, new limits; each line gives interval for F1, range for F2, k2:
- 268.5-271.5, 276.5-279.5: 76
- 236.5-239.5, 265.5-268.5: 64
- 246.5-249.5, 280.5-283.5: 53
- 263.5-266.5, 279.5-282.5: 73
